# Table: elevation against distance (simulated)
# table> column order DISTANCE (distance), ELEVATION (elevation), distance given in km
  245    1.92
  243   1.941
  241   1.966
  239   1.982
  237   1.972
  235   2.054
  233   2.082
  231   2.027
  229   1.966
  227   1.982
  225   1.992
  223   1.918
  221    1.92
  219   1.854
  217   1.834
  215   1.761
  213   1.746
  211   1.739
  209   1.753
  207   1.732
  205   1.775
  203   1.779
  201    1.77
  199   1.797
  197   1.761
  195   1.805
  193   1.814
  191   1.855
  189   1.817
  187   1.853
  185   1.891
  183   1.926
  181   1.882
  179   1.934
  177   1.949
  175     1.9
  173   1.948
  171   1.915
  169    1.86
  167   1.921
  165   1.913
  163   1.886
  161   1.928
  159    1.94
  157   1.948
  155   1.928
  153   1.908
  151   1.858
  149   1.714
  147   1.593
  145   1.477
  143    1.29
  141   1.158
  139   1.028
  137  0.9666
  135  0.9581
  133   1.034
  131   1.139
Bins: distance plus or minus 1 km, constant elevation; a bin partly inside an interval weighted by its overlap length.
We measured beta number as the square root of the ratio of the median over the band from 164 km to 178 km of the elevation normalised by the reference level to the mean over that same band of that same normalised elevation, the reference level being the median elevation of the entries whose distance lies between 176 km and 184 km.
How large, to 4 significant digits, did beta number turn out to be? 1.000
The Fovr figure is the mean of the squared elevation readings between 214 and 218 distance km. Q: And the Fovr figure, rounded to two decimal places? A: 3.23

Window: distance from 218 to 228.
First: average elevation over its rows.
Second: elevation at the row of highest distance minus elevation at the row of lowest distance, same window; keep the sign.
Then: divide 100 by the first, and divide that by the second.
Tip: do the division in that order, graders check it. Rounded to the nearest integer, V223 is 404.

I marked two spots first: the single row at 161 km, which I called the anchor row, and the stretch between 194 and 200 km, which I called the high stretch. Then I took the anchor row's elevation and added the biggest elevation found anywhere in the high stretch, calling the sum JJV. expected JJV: 3.73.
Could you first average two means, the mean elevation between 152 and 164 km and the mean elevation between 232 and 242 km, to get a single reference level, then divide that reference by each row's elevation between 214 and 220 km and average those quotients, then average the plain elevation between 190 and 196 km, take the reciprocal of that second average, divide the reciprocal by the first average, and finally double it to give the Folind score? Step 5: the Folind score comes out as 1.01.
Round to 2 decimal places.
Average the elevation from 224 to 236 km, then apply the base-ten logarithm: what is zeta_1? 0.30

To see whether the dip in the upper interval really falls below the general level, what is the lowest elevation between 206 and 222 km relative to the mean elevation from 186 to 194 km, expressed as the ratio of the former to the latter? 0.94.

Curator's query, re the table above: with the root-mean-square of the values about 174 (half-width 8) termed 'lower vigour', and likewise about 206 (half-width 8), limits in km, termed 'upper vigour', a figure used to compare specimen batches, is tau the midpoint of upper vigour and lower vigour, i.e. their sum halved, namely 1.84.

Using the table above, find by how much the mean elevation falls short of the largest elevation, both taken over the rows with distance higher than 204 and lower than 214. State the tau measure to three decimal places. 0.026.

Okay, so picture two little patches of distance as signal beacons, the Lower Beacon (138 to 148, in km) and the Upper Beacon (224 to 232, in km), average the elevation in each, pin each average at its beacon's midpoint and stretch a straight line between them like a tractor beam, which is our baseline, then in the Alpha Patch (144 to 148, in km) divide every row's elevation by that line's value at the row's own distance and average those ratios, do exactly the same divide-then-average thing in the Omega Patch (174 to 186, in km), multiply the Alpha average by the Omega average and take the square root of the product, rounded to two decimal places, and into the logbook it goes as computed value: 1.17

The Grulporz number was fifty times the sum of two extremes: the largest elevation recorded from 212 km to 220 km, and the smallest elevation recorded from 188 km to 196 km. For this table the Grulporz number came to 183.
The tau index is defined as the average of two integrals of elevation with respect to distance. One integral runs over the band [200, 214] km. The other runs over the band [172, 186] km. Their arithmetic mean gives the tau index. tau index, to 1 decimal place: 25.7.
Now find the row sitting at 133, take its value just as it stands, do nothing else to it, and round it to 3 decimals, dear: 1.034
